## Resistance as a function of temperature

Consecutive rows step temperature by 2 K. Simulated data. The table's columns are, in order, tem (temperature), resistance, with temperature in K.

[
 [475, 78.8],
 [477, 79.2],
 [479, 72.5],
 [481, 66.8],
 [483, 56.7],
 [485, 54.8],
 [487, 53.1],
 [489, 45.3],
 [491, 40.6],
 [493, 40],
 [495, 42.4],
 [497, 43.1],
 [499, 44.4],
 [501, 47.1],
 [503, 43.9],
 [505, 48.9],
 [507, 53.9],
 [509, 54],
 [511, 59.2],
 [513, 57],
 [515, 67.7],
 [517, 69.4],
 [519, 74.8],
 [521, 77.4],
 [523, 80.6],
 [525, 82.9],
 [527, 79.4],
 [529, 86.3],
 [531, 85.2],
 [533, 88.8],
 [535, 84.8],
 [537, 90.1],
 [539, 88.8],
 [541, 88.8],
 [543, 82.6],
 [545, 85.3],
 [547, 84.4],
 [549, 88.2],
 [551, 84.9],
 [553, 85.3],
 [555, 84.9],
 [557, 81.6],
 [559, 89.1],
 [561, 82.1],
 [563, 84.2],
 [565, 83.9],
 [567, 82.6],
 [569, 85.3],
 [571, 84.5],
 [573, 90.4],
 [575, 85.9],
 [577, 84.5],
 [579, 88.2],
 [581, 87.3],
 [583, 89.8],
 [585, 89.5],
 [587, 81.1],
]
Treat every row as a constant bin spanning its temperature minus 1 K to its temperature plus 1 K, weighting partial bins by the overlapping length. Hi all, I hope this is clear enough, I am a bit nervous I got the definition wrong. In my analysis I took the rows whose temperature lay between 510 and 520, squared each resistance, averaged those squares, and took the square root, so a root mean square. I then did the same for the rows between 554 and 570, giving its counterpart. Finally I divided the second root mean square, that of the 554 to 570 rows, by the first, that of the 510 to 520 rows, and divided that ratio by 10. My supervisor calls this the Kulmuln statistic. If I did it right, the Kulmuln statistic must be 0.128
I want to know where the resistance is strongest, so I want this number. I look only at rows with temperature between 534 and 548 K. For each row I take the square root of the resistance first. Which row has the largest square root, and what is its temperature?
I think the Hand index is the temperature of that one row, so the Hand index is 537 K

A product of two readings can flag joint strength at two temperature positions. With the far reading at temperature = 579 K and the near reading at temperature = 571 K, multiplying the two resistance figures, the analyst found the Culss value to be 7453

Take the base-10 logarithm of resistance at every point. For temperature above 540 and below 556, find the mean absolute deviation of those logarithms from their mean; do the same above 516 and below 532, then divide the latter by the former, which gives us 3.2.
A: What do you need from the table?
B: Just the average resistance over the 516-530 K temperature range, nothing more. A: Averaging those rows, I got 79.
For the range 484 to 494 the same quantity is 47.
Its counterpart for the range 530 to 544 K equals 87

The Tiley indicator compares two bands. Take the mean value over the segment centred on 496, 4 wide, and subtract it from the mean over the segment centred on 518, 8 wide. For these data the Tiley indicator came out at 30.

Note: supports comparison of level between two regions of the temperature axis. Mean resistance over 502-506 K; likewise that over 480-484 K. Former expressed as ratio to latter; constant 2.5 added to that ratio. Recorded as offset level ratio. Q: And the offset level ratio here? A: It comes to 3.25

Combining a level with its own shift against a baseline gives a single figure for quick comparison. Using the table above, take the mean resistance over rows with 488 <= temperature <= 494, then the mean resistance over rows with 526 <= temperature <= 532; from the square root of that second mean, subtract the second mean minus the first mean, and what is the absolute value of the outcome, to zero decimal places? 33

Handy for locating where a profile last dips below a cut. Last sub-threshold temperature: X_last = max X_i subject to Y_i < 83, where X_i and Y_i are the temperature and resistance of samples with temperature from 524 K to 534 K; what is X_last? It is 527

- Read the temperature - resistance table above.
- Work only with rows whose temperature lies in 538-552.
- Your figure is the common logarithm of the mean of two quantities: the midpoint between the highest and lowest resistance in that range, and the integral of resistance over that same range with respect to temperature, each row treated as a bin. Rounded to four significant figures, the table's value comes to 2.810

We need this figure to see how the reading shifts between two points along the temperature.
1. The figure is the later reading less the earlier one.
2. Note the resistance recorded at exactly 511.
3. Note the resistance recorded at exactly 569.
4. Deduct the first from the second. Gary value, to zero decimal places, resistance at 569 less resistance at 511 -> 26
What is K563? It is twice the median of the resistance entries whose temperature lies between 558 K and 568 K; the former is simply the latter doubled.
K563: 168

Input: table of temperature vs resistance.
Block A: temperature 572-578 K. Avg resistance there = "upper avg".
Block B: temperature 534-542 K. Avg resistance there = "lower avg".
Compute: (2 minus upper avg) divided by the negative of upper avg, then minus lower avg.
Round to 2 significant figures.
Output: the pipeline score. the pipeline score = -87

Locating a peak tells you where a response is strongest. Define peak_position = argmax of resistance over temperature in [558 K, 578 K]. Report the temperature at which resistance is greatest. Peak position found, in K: 573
